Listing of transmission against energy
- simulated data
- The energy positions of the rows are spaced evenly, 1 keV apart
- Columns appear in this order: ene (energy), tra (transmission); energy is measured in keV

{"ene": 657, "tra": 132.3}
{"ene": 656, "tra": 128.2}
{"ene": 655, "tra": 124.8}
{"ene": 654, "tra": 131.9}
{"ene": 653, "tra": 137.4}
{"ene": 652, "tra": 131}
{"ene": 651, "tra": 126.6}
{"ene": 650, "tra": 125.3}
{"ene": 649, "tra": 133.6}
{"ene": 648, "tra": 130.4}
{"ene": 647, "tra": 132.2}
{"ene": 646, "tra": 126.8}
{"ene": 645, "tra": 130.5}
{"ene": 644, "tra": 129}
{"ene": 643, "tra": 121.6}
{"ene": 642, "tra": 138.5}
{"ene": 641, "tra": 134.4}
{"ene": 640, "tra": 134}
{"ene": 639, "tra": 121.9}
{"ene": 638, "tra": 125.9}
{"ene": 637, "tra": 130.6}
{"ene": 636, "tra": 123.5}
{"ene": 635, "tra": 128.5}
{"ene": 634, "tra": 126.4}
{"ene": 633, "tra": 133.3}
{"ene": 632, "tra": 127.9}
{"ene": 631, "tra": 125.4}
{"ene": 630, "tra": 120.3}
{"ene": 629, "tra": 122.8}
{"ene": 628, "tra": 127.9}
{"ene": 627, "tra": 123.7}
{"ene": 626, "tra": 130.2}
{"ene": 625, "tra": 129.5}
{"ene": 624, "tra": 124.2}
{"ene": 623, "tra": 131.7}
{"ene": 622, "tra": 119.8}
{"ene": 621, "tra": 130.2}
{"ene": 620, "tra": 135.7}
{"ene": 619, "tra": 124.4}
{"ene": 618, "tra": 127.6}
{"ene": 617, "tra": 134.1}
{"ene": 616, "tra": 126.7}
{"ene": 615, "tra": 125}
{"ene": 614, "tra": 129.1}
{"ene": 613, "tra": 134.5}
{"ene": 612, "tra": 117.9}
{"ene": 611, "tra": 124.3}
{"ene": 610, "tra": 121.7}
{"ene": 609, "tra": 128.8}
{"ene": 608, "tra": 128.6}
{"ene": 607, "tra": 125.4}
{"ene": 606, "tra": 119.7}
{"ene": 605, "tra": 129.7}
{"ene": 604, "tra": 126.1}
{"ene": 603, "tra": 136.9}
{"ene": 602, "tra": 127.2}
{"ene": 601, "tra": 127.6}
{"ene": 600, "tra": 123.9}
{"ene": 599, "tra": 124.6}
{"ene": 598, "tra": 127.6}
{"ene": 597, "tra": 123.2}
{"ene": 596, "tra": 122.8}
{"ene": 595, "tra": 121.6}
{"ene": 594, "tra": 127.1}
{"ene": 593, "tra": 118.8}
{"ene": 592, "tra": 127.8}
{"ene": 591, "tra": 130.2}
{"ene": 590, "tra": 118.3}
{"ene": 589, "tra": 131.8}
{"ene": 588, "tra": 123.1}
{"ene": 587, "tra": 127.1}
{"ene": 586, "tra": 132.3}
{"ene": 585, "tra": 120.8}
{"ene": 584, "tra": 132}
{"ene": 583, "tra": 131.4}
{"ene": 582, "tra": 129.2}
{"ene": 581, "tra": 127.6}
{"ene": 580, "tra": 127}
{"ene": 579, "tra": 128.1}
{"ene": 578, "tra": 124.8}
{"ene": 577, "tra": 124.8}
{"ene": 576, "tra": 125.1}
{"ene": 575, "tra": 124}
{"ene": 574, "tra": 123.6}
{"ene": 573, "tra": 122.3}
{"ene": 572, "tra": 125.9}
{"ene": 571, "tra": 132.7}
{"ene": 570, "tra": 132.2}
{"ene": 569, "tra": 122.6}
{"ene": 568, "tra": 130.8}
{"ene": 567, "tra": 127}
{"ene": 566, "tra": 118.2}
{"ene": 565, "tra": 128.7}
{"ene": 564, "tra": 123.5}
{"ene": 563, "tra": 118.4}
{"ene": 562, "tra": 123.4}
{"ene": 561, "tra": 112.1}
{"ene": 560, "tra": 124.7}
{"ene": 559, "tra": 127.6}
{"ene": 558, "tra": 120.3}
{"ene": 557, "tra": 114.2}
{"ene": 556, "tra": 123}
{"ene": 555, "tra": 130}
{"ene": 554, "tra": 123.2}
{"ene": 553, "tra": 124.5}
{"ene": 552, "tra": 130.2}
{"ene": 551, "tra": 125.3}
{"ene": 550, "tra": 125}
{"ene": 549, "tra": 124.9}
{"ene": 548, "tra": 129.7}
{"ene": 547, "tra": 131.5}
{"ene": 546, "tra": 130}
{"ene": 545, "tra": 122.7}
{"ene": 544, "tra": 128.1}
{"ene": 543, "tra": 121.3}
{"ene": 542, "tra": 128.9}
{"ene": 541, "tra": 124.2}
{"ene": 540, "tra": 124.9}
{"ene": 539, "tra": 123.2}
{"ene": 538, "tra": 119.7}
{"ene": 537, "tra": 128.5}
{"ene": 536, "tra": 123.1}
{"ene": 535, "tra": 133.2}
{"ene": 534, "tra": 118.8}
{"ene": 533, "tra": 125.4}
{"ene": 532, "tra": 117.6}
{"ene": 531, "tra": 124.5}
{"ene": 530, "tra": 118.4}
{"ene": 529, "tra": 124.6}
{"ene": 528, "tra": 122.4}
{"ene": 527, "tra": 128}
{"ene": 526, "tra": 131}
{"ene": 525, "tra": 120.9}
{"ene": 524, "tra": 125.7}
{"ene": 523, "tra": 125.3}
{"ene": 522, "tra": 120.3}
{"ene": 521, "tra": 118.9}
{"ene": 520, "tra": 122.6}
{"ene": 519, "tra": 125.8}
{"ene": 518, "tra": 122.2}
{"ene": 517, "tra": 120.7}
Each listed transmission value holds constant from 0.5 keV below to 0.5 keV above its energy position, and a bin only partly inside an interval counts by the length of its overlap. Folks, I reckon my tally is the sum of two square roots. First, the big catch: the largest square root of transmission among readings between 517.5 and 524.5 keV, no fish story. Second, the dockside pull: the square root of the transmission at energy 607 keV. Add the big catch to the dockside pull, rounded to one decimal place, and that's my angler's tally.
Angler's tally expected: 22.4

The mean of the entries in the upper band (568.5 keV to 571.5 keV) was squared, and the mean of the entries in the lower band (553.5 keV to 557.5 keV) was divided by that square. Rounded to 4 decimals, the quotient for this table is 0.0073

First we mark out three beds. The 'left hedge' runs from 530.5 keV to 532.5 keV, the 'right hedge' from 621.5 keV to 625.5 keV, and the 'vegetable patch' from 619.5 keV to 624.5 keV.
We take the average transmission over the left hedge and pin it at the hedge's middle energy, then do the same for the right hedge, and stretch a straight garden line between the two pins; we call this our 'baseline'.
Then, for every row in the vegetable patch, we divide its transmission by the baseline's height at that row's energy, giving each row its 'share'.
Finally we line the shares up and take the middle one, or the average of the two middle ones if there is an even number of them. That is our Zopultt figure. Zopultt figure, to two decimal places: 1.03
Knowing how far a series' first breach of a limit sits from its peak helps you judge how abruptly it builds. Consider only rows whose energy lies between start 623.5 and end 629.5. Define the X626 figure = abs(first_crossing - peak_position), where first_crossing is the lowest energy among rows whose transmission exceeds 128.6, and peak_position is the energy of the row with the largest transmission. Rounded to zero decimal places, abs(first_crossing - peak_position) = 1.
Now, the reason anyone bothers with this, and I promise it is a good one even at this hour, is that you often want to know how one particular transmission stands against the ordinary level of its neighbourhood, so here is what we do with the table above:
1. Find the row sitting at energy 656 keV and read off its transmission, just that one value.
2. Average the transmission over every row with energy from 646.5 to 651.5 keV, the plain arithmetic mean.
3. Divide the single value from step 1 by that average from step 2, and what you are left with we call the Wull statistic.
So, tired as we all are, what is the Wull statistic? 0.99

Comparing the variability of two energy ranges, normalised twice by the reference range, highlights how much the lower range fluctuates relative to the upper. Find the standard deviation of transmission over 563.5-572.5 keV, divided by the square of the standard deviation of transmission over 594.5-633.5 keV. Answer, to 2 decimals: 0.23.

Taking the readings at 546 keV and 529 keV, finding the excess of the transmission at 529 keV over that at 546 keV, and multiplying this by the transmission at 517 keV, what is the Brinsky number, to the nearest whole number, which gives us -652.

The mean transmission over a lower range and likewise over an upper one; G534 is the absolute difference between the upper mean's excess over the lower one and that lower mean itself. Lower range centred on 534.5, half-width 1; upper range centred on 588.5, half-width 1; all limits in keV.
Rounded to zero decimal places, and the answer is 125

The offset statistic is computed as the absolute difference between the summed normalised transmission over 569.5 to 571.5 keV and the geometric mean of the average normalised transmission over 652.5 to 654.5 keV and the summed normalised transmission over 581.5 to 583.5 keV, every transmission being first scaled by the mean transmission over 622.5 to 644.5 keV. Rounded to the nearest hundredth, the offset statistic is 0.61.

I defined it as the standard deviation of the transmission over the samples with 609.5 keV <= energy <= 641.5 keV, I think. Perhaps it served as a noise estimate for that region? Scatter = 4.7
